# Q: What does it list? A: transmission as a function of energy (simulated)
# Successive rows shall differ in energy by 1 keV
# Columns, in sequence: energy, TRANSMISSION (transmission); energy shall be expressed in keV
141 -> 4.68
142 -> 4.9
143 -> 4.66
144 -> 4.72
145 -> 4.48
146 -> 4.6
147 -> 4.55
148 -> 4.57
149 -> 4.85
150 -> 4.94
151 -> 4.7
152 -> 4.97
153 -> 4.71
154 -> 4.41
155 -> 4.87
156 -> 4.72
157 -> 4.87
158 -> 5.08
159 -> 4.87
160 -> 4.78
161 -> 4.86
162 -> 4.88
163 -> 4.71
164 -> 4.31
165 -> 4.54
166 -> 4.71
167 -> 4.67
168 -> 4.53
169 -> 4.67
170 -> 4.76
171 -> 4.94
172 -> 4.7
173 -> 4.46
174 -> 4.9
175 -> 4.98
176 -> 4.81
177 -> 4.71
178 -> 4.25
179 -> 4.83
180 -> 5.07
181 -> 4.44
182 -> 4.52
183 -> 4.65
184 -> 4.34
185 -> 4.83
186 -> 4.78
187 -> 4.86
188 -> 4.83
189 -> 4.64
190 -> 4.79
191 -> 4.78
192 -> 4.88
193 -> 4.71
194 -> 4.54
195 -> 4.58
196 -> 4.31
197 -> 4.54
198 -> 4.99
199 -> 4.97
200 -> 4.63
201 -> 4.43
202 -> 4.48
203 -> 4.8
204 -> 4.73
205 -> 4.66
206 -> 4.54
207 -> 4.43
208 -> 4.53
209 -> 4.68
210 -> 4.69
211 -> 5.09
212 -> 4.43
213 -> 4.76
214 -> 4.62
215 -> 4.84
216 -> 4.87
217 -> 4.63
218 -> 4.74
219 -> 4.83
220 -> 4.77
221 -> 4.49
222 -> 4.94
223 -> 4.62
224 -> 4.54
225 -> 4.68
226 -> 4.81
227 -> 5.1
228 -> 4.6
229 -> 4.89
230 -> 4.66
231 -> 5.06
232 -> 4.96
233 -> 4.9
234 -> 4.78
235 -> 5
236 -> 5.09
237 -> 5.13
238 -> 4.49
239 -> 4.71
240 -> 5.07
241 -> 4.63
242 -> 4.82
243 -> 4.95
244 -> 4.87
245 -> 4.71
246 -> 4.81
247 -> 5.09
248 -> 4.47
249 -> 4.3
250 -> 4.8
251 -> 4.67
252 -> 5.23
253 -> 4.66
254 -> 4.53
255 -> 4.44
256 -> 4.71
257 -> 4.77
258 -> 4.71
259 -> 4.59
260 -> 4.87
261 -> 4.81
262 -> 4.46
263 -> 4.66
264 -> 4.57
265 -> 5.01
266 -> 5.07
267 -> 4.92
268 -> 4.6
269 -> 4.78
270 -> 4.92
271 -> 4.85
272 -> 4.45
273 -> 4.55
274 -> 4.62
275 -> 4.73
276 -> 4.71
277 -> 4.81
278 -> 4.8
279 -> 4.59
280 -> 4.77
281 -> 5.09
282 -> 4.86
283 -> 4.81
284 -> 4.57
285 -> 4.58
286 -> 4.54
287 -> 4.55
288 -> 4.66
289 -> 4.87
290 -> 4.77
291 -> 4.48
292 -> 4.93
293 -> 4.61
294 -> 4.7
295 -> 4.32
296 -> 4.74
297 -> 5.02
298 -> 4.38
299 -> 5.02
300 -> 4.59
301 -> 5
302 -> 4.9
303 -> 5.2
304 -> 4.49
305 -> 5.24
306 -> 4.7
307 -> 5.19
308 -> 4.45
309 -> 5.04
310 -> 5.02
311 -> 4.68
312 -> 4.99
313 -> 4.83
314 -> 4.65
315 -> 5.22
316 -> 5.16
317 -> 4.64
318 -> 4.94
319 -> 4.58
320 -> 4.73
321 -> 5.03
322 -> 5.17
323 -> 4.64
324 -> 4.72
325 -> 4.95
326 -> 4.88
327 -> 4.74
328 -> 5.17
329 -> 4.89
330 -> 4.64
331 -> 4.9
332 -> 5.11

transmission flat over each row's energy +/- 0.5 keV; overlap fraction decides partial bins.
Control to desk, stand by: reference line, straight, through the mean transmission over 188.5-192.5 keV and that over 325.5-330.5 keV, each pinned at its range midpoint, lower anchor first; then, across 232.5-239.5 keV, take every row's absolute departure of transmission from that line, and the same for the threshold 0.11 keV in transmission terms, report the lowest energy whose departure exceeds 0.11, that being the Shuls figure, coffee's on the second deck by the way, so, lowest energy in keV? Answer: 235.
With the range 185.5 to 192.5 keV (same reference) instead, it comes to 189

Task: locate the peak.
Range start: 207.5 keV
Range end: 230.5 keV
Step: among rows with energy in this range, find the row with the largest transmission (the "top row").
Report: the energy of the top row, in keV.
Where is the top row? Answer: 227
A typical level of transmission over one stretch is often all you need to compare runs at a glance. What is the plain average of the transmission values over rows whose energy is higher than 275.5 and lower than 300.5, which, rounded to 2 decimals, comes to 4.71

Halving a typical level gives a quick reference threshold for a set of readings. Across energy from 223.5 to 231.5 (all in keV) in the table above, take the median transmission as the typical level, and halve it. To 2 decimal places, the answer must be 2.37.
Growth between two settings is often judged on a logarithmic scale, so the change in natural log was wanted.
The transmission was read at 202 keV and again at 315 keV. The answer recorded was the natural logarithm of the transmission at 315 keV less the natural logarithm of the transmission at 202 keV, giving 0.15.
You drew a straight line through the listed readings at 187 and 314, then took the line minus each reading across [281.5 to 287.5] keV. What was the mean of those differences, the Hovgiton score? 0.05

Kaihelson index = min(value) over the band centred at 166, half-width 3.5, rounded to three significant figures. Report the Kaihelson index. 4.31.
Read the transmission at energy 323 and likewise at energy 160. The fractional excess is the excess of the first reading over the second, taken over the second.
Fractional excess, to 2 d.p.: -0.03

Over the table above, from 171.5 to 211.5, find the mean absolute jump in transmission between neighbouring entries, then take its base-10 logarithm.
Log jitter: -0.70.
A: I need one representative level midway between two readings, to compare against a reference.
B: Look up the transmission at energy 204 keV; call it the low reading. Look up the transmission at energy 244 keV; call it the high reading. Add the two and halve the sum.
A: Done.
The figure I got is 4.80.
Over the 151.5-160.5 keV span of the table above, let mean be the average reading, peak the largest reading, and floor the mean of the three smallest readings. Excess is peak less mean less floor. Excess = -4.34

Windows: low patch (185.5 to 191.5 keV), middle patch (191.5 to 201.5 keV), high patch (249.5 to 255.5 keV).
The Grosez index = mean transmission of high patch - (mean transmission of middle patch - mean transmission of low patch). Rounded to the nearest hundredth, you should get 4.84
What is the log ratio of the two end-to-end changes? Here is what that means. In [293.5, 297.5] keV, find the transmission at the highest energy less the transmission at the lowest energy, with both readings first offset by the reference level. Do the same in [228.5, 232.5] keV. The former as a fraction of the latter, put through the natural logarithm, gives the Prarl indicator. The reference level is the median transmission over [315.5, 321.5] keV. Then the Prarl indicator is 1.5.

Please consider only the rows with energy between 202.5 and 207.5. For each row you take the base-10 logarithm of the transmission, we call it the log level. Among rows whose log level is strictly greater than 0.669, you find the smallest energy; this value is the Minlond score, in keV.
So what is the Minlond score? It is 203 keV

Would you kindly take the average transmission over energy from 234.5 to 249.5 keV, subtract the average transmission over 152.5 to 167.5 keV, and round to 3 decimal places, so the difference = 0.077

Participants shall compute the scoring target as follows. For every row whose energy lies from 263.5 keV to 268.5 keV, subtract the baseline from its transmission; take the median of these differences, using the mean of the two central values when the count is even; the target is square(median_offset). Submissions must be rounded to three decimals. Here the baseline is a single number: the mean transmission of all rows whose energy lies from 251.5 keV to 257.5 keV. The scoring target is 0.039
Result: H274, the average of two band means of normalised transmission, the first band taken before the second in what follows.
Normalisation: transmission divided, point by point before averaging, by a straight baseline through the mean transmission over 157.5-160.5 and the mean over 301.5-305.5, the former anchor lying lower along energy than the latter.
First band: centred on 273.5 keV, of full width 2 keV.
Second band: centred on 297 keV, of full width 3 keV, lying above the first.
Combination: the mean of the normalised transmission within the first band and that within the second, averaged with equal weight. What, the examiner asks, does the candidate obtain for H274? 0.94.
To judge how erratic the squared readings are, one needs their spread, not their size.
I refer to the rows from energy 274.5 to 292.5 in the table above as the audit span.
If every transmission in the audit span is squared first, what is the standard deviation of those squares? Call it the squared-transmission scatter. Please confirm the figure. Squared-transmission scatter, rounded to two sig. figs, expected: 1.5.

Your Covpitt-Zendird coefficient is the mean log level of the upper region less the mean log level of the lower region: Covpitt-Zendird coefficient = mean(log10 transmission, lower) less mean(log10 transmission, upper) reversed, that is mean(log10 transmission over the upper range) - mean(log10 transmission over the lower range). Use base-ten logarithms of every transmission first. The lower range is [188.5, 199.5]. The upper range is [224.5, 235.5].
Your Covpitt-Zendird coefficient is 0.014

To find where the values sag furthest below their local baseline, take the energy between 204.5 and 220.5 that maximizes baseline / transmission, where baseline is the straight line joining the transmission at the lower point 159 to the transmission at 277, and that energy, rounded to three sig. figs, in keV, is 207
